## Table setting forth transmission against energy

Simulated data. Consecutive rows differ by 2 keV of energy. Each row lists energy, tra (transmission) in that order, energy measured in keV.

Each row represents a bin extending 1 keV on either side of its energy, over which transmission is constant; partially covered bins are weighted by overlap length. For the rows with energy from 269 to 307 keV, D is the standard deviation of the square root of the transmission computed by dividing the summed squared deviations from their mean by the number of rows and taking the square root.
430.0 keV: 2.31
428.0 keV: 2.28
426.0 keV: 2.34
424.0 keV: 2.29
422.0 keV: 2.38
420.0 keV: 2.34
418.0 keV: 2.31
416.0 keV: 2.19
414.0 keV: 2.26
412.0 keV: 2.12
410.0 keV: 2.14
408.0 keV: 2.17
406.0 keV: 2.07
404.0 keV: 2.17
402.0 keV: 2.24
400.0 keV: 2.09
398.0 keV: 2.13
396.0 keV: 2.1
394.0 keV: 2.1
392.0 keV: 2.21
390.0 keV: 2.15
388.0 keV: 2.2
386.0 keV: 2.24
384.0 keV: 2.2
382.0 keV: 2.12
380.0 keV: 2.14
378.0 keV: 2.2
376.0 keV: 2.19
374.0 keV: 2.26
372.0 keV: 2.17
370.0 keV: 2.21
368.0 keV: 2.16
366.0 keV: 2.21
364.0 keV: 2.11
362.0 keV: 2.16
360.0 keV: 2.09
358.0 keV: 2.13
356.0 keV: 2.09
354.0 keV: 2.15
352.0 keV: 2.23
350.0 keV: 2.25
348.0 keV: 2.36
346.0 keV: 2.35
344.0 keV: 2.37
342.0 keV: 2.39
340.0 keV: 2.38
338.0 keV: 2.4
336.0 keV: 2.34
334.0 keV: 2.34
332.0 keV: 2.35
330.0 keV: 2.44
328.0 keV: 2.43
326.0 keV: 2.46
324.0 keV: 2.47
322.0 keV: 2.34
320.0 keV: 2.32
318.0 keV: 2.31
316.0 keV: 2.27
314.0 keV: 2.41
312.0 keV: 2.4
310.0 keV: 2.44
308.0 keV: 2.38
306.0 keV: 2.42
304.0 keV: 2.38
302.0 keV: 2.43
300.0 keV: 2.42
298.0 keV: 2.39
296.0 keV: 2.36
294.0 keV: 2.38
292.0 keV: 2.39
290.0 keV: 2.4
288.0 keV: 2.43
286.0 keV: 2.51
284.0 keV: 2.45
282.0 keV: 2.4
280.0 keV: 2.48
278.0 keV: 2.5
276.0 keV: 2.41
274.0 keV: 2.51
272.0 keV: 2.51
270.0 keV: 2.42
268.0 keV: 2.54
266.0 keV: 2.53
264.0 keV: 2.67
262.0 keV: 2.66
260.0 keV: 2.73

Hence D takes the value 0.015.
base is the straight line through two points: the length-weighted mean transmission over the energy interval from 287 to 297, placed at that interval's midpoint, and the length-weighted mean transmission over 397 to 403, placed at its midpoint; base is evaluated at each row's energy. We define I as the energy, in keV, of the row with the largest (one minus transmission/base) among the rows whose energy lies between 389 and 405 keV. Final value 394.0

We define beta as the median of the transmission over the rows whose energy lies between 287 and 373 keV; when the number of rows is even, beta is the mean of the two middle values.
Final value 2.36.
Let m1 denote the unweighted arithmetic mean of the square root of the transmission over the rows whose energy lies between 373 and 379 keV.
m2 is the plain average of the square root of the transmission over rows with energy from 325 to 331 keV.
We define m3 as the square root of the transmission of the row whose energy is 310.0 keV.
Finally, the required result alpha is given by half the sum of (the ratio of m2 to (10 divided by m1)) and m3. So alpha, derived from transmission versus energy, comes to 0.897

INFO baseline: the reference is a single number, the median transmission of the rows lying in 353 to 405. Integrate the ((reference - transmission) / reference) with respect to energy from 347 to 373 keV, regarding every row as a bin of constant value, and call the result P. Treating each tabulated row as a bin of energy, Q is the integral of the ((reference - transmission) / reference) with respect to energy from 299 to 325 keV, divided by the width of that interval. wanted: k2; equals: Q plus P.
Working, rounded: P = -0.22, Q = -0.10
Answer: -0.33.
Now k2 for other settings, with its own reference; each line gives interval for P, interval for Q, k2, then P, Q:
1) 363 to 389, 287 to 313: -0.42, -0.31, -0.11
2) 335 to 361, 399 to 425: -1.37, -1.34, -0.02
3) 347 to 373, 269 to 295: -0.35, -0.22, -0.13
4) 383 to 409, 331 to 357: -0.06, 0.01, -0.07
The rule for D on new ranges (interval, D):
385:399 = 0.018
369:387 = 0.014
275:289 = 0.013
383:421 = 0.024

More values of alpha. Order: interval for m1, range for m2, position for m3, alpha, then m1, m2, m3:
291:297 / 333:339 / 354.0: 0.852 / 1.54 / 1.54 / 1.47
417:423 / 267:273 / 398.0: 0.850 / 1.53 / 1.58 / 1.46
